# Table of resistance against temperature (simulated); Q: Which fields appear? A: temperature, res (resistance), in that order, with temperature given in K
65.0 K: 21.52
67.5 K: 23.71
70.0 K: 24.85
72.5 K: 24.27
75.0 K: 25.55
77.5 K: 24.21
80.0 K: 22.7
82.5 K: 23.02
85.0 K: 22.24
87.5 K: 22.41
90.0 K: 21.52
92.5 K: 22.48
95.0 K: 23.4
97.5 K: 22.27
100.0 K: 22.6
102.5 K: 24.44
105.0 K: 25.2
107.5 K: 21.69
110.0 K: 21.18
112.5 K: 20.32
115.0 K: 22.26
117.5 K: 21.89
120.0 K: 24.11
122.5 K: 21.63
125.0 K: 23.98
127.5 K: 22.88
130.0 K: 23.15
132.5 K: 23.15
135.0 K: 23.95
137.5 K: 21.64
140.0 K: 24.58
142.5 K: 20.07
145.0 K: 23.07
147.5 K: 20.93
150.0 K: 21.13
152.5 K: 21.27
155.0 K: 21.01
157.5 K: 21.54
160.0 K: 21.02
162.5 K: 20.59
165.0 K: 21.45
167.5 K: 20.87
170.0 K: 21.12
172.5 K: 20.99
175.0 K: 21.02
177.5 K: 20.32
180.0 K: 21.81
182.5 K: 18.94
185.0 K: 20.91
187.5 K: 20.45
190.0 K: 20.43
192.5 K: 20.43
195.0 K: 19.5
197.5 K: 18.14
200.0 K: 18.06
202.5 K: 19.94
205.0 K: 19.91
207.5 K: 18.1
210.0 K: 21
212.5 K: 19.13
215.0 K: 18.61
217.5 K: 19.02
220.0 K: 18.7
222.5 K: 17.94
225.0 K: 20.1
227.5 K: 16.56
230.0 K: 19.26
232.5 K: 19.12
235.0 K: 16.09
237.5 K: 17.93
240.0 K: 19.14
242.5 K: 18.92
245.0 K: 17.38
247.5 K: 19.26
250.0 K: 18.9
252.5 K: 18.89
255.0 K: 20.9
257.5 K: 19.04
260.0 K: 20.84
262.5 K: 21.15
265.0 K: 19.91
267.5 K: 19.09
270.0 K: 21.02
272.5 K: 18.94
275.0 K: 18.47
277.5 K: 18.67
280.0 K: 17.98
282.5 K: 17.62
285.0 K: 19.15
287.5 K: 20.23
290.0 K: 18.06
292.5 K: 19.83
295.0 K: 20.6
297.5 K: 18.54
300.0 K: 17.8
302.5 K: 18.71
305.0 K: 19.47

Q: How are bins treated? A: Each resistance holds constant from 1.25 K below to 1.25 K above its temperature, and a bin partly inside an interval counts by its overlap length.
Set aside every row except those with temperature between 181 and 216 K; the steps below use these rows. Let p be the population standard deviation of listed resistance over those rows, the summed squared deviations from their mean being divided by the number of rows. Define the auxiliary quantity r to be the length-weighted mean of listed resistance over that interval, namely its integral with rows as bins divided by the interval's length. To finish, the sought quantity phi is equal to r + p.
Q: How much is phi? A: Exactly 20.6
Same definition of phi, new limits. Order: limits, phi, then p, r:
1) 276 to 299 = 19.9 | 1.00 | 18.9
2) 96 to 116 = 24.0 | 1.51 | 22.5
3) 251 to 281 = 20.7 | 1.08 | 19.6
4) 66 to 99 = 24.4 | 1.13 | 23.3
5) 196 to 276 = 20.2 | 1.20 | 19.0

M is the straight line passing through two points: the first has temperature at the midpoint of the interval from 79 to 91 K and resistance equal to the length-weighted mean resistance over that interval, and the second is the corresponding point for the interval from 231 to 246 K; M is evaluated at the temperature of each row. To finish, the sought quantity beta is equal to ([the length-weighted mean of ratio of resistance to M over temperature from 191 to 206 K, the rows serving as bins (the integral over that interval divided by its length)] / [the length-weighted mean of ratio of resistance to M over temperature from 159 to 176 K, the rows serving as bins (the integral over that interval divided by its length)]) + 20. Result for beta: 20.96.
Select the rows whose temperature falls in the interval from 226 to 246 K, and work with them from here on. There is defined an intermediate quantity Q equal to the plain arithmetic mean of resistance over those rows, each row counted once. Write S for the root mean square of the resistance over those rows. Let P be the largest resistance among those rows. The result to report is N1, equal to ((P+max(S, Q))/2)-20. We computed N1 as -1.3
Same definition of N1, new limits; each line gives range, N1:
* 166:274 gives 0.7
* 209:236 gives -0.1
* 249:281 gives 0.4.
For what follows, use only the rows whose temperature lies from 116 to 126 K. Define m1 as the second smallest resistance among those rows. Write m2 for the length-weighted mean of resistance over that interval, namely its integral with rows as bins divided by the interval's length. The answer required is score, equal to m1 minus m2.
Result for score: -0.97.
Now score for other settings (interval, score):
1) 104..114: -0.84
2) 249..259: -0.58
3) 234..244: -0.12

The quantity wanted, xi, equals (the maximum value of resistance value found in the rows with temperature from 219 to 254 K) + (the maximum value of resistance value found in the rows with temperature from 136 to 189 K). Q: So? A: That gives 44.7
